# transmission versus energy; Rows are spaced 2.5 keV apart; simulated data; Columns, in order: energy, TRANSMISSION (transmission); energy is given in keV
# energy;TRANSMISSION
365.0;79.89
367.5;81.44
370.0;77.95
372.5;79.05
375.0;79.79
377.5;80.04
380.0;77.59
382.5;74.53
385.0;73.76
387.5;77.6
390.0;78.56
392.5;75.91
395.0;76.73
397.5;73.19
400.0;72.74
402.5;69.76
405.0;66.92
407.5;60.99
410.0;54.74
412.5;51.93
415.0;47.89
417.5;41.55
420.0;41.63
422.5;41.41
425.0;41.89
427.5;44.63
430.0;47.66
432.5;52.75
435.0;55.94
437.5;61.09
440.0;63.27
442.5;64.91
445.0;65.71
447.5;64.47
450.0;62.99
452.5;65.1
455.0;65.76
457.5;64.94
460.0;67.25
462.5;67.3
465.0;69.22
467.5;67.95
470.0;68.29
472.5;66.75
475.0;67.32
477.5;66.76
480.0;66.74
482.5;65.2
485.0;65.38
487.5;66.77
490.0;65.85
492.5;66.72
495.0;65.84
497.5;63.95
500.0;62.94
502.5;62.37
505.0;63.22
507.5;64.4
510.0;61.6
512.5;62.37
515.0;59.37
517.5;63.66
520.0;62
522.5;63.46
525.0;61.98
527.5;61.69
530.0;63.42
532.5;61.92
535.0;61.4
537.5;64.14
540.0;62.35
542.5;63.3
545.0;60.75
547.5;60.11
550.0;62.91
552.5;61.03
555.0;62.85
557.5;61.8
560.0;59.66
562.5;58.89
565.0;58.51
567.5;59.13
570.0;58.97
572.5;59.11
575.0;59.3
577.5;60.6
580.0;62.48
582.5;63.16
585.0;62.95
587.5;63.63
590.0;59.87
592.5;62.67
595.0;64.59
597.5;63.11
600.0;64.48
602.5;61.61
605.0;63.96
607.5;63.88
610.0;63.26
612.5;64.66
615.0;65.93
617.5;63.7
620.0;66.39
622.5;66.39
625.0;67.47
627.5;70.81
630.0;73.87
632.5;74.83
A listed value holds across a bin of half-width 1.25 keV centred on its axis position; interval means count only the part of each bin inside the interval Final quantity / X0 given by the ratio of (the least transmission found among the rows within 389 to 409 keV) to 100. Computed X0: 0.610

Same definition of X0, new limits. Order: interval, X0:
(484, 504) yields 0.624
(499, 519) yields 0.594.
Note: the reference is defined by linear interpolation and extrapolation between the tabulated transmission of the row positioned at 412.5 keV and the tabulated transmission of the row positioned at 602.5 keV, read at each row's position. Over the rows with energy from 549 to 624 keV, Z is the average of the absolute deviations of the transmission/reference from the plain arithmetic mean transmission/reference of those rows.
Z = 0.024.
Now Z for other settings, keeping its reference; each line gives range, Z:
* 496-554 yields 0.025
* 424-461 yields 0.125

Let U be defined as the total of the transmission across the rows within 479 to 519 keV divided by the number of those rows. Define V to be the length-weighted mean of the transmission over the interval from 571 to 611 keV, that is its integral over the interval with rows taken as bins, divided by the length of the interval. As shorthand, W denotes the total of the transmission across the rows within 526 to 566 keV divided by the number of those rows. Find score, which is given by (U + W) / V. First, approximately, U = 64.1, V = 62.4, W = 61.5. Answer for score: 2.01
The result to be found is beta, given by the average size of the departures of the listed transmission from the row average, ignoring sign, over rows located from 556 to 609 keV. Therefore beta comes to 1.9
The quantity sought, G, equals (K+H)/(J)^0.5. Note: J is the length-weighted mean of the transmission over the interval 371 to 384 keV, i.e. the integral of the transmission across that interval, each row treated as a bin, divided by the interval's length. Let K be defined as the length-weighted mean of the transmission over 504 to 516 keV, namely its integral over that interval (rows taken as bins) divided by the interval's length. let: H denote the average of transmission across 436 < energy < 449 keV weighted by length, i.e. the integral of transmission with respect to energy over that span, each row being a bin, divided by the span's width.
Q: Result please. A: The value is 14.3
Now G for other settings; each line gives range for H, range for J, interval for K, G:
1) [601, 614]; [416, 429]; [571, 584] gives 19.1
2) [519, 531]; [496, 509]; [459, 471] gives 16.4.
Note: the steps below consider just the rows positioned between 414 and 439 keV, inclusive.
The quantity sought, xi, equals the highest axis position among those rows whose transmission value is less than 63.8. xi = 437.5 keV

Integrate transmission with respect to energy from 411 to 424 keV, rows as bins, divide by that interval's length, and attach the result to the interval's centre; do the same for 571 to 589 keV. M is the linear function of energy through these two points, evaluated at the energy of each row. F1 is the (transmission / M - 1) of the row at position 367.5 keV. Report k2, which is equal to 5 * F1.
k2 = 5.2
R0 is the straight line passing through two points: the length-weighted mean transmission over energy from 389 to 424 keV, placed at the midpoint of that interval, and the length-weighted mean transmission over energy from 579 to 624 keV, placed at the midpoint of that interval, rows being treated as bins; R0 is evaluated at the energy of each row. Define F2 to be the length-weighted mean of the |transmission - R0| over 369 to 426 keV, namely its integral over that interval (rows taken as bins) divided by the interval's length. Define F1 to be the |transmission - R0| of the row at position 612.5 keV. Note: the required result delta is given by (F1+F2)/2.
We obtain 7.6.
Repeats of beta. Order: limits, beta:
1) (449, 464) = 1.2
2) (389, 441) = 11.2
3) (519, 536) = 0.7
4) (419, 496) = 6.8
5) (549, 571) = 1.5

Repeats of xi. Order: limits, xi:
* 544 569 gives 567.5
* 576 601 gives 597.5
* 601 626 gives 617.5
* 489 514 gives 512.5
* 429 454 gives 450.0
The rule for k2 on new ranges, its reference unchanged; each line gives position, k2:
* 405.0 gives 2.6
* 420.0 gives -0.4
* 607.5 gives 0.0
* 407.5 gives 1.9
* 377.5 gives 4.8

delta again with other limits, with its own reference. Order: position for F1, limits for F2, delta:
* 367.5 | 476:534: 11.7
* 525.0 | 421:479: 3.7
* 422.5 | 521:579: 10.8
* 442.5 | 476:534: 2.9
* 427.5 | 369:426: 15.4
